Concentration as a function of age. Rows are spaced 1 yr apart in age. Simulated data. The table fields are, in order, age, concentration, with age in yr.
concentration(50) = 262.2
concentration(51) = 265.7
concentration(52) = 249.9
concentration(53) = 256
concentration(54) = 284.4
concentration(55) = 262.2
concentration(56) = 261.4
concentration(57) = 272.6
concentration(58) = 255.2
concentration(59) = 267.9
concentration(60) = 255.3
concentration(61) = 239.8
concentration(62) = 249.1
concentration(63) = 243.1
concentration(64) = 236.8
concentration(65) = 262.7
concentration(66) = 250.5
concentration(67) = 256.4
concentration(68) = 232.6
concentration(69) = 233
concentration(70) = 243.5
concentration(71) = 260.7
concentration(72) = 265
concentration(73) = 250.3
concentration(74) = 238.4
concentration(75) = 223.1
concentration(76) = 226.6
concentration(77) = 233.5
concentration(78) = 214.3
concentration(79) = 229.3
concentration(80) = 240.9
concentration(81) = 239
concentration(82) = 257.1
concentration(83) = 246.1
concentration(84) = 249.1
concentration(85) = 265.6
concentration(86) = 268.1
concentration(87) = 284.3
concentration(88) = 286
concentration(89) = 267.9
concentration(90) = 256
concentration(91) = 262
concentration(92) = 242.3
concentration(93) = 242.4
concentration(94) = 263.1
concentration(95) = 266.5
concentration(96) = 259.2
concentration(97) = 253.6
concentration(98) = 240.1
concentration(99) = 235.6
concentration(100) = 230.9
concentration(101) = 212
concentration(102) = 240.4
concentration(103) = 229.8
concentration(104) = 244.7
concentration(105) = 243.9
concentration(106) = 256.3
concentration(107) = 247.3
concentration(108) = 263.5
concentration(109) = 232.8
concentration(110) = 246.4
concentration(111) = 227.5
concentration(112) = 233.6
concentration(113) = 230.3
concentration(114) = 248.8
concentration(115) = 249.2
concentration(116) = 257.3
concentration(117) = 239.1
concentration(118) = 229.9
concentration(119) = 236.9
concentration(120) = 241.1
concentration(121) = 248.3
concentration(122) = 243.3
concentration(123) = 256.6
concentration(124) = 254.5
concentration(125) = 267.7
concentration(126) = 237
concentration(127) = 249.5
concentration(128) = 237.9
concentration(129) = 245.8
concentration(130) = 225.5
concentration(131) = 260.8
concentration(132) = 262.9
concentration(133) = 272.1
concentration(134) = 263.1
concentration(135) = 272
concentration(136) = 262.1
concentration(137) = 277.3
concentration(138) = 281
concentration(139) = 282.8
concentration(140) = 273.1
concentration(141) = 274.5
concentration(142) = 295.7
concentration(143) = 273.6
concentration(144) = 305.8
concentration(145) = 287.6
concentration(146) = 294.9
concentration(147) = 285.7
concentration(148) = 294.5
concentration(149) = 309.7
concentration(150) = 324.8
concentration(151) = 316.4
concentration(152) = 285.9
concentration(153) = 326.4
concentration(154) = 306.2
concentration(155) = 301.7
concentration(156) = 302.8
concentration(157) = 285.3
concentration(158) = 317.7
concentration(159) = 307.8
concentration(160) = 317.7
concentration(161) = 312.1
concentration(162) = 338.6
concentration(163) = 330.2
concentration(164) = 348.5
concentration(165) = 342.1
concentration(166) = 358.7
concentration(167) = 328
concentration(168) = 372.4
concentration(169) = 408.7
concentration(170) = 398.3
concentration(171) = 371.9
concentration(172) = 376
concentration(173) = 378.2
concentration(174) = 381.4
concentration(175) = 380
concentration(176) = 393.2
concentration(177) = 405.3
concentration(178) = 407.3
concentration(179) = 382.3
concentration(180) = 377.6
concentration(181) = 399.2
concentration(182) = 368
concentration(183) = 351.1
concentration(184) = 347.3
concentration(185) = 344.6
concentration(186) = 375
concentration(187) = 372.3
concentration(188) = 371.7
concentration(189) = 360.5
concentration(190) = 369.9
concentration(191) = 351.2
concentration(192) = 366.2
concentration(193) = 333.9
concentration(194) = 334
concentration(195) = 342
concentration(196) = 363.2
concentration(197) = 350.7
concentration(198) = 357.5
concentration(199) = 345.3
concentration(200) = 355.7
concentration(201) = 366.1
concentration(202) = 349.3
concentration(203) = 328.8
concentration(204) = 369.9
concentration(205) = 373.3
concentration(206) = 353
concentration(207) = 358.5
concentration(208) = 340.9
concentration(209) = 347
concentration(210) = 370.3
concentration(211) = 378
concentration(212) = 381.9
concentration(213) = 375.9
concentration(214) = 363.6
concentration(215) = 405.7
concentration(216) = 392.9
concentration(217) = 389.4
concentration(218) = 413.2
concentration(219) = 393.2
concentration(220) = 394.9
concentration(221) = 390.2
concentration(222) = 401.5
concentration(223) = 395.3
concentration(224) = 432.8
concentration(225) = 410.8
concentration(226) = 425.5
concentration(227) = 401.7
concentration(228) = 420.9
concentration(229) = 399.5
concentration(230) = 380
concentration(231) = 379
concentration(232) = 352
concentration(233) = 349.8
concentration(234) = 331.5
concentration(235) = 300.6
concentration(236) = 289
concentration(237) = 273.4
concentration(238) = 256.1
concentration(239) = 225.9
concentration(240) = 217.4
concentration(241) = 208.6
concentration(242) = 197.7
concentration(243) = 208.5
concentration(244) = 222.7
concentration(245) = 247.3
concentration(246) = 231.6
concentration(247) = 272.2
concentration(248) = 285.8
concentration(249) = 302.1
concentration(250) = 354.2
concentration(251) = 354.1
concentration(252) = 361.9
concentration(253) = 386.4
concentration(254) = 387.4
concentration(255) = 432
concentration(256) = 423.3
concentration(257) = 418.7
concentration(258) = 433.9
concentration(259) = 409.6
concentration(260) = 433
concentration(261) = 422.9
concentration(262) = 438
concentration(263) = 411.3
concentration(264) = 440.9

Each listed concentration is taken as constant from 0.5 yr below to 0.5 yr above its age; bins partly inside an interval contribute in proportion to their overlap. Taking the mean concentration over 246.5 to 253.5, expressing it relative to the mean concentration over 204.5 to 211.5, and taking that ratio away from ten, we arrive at 9.1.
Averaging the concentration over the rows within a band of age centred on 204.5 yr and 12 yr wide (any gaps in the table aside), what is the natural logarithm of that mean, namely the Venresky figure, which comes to 5.87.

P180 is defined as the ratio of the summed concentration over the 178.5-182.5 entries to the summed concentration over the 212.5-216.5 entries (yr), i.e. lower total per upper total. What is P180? 1.0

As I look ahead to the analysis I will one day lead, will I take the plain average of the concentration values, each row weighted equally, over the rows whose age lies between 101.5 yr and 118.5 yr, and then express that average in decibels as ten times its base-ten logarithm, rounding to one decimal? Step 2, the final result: 23.8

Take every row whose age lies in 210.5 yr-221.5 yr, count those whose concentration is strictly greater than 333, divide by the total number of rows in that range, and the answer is 1.00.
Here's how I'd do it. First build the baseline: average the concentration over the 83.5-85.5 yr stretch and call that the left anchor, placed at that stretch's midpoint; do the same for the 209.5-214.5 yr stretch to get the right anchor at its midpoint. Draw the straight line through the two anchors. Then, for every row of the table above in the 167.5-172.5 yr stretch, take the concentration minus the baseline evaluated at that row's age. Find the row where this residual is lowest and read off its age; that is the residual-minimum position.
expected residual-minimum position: 171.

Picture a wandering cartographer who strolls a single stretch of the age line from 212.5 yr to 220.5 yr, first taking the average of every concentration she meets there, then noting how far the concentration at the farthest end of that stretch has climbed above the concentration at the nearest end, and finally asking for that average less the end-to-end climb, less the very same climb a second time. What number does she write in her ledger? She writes 353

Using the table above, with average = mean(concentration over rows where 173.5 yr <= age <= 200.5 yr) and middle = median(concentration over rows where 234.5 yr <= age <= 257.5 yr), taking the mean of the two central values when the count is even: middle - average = -80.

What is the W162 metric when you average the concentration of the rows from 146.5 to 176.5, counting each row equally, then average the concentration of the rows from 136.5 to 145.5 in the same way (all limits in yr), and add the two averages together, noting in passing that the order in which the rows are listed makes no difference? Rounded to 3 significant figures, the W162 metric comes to 620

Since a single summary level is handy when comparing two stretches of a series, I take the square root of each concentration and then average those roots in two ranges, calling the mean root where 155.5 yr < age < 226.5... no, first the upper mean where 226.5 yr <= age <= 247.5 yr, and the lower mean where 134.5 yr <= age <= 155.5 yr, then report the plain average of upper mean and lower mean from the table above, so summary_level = 17.0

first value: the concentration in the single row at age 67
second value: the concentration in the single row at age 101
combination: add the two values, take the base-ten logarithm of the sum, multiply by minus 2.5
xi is -6.7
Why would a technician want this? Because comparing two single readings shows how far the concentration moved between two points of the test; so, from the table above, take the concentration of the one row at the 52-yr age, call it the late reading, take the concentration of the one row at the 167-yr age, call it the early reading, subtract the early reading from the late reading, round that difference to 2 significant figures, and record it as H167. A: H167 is -78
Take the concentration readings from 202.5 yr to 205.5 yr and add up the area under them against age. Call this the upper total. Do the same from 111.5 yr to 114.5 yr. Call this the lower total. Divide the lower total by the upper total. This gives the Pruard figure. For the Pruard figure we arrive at 0.66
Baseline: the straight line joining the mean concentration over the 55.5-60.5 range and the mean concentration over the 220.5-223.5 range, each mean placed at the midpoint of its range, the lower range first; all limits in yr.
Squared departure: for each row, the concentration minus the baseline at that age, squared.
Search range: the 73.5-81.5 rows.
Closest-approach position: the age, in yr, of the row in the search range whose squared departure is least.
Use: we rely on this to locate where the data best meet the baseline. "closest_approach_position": 74 yr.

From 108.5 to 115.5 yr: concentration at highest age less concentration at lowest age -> 16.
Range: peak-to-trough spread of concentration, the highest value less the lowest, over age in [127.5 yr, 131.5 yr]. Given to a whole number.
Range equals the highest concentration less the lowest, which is 35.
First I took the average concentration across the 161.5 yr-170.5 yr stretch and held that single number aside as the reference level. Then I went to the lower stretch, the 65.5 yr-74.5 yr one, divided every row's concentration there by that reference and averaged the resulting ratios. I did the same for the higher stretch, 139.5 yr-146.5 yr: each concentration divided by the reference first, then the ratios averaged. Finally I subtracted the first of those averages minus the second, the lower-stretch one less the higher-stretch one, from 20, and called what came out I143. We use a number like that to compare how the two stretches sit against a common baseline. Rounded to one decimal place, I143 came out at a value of 20.1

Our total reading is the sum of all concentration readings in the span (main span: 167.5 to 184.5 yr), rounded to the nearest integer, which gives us 6498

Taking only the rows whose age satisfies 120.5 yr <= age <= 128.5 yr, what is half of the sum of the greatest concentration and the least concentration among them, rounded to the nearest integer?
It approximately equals 252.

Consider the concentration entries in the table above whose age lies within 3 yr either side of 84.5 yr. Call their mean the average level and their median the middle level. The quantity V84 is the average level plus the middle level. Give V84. 523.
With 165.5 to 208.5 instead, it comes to 732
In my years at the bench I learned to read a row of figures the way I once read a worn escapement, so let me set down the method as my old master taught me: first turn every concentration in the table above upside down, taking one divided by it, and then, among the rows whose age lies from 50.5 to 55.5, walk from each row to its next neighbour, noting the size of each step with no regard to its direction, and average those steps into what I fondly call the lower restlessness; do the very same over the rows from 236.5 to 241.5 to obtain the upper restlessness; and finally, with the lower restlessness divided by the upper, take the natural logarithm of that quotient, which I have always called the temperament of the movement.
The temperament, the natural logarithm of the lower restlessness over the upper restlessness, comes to -0.11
